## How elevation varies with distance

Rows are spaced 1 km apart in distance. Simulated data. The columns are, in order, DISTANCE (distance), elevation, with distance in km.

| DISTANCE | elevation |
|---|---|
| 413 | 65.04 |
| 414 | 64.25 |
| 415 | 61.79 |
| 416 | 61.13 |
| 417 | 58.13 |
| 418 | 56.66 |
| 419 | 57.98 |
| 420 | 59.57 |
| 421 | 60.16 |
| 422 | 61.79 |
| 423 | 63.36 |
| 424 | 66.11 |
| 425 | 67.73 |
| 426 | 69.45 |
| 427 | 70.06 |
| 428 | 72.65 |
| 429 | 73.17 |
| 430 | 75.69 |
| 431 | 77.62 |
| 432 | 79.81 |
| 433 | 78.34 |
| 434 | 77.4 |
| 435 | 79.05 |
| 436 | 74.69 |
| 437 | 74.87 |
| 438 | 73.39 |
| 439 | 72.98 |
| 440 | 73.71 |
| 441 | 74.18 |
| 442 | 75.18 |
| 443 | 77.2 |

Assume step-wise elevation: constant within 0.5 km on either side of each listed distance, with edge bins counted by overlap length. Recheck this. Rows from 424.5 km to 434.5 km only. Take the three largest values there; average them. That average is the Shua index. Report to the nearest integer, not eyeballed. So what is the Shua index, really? 79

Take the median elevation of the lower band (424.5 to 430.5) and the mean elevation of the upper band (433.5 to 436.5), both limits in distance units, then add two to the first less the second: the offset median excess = -3.7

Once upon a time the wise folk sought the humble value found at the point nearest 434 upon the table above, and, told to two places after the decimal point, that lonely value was 77.40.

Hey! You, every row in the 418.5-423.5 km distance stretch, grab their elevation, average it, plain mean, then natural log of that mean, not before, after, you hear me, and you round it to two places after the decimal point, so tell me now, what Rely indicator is 4.10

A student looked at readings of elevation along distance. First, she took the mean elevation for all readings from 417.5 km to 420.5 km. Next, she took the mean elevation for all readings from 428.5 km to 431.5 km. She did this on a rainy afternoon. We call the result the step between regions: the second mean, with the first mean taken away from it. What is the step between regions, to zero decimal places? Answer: 17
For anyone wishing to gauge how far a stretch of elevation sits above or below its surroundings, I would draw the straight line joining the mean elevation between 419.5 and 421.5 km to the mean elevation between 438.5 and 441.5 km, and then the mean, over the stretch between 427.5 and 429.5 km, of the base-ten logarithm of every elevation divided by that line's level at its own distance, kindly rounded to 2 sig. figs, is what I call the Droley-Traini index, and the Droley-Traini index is 0.046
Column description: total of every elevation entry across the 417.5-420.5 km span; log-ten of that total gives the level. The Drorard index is 2.24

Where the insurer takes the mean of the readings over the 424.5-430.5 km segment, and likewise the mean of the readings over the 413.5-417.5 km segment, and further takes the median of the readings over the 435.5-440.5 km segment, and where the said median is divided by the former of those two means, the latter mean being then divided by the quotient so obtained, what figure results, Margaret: 59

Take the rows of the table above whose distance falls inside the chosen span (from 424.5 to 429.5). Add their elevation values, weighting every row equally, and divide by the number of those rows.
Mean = 71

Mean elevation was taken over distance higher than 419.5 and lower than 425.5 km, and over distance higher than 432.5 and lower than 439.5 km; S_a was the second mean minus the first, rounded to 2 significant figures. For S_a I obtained 13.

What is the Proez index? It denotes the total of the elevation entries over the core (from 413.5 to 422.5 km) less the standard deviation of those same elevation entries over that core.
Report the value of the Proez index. 539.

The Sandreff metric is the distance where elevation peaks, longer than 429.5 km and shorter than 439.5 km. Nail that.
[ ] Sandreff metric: 432 km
